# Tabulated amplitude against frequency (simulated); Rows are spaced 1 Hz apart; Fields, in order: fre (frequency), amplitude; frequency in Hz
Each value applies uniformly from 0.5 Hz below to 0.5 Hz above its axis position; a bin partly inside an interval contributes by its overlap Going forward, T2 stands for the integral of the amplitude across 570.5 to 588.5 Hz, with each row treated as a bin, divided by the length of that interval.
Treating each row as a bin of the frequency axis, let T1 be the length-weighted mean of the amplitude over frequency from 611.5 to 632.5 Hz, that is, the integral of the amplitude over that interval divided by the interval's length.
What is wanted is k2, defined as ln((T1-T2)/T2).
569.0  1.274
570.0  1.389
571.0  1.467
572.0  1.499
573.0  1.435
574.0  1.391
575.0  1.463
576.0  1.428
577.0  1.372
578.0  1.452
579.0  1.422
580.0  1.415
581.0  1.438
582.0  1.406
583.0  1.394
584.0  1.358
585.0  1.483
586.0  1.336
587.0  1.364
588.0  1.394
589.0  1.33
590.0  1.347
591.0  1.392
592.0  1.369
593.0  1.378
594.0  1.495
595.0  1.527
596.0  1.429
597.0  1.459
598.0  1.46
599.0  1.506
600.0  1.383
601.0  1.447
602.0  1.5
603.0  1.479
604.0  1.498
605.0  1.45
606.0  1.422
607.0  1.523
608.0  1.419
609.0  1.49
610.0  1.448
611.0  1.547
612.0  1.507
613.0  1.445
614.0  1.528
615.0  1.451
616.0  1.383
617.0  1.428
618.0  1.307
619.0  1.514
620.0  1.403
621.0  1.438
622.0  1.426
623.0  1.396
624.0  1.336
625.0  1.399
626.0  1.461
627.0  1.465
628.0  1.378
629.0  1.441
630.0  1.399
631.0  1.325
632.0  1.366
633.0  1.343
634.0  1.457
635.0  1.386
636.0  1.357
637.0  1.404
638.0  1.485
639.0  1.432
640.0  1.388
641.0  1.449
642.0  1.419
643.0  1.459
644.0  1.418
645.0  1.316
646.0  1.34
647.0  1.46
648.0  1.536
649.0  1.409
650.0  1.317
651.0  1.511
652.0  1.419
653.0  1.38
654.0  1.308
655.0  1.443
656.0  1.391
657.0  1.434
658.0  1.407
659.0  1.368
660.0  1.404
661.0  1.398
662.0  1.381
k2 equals -7.0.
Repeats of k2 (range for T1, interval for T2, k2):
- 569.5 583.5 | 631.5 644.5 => -4.6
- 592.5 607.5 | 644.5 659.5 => -3.1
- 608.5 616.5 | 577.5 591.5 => -2.9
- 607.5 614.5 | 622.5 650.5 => -2.9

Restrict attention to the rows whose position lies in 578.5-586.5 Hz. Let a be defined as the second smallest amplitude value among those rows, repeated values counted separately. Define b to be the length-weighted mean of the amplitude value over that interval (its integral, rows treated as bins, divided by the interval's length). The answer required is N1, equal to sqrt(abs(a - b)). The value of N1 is 0.220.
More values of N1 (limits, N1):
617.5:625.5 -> 0.258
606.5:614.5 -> 0.208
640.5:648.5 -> 0.291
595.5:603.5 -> 0.170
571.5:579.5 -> 0.204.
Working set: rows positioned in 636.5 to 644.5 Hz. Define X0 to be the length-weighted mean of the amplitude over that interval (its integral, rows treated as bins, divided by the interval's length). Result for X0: 1.43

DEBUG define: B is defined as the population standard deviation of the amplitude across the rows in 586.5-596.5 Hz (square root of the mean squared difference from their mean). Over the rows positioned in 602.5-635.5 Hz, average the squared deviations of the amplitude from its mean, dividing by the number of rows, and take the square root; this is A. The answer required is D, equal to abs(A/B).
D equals 1.0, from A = 0.060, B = 0.06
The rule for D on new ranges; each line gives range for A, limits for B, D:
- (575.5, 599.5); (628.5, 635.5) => 1.2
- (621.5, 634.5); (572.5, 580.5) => 1.7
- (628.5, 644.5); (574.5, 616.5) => 0.8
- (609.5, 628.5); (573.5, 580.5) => 2.1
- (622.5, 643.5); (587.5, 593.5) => 2.0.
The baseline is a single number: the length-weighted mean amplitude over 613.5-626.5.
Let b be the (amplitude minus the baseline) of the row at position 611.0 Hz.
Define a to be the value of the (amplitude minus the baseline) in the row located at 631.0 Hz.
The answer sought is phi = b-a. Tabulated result 0.22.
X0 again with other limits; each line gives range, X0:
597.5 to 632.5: 1.44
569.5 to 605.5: 1.43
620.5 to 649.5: 1.41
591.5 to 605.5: 1.46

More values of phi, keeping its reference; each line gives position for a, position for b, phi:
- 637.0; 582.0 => 0.00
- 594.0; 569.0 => -0.22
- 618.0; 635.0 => 0.08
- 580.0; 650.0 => -0.10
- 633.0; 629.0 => 0.10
